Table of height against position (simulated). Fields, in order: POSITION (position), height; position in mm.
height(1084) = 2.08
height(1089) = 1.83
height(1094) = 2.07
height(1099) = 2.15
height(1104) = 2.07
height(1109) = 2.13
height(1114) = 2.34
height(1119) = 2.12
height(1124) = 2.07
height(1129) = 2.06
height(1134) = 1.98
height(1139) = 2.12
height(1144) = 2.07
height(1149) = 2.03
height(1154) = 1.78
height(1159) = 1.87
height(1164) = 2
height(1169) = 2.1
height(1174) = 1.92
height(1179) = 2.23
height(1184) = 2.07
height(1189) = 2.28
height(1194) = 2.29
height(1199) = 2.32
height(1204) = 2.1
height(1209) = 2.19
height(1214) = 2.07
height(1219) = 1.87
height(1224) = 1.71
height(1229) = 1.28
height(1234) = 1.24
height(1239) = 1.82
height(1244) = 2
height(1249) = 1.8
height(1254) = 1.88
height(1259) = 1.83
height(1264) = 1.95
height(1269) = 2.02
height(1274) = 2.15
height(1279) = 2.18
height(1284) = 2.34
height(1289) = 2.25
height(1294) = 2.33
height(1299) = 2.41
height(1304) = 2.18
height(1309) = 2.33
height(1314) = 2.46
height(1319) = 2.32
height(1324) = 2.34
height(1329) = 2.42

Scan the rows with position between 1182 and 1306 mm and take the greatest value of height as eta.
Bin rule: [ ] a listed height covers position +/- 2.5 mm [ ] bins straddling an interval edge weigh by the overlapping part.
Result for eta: 2.41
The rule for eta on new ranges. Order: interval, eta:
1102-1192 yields 2.34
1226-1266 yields 2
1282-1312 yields 2.41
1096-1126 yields 2.34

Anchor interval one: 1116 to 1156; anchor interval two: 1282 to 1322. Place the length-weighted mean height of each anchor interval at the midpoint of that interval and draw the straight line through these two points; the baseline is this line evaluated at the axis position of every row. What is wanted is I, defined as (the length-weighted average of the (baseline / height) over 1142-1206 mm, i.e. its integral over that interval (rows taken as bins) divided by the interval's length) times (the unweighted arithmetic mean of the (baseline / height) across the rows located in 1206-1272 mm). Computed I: 1.27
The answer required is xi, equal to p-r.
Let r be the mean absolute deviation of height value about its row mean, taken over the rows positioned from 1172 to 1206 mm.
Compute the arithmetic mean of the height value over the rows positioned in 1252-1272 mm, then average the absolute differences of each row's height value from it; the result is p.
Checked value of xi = -0.06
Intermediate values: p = 0.065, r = 0.122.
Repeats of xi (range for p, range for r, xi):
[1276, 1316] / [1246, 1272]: 0.01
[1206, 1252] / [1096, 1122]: 0.17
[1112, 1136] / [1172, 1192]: -0.04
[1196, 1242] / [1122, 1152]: 0.26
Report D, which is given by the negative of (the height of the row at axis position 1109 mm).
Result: -2.13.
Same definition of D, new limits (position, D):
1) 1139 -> -2.12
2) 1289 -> -2.25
